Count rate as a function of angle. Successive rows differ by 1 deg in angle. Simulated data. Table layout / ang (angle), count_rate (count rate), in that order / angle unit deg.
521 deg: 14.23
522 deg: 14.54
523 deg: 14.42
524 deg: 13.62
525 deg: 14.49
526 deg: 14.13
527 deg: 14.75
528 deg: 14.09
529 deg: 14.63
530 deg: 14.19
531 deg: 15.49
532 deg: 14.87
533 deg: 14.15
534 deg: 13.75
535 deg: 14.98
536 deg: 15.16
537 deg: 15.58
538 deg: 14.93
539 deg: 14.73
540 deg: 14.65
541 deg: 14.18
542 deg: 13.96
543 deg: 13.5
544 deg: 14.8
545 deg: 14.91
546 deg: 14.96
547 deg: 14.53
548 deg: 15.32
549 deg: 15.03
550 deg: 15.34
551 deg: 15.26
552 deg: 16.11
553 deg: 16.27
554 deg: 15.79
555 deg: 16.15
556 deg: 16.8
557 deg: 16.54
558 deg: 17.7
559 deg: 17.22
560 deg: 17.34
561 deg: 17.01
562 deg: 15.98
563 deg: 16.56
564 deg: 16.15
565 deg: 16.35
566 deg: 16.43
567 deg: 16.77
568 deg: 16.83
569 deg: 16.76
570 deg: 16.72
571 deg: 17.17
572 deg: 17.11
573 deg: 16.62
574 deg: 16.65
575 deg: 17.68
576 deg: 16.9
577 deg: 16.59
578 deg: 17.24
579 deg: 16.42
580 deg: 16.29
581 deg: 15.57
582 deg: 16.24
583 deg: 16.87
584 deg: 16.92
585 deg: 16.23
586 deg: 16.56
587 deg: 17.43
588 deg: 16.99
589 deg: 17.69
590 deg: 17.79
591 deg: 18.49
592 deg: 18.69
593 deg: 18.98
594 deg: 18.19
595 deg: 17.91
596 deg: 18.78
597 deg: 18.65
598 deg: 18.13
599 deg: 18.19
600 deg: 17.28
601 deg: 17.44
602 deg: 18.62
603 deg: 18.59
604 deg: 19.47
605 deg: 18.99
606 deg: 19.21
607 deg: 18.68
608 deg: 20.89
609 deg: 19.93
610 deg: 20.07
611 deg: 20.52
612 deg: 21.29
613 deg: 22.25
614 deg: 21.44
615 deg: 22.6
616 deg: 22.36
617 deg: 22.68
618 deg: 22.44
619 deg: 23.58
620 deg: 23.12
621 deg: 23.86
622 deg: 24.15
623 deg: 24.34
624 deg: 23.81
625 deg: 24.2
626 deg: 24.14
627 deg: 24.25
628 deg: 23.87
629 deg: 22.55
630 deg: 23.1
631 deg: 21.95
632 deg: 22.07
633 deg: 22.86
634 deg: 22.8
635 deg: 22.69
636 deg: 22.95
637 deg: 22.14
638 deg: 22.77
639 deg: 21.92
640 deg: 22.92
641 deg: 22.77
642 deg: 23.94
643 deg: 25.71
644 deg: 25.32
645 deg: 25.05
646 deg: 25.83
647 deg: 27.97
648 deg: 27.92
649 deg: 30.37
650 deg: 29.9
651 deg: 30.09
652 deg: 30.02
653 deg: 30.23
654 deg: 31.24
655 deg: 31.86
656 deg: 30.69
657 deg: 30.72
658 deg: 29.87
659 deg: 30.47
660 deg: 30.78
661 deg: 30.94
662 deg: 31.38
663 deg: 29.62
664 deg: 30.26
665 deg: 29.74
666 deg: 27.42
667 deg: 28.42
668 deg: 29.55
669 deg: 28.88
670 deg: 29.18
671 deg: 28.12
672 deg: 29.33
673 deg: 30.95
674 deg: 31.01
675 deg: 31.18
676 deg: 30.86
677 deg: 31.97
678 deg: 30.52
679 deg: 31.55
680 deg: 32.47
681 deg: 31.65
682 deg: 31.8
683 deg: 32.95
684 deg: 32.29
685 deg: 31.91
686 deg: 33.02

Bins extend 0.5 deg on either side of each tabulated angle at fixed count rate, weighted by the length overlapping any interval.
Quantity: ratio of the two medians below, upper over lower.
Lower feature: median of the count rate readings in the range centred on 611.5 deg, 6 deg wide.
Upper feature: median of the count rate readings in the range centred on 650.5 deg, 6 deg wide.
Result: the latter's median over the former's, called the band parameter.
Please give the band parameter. 1.44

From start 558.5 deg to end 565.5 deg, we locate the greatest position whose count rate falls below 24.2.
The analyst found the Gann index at 565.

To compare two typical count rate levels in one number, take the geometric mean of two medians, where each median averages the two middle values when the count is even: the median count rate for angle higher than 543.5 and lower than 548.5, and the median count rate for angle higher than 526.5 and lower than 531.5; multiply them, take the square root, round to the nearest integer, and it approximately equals 15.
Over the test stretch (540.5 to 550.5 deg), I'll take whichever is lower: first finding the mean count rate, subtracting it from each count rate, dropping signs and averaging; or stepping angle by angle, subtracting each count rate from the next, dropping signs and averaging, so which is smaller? 0.440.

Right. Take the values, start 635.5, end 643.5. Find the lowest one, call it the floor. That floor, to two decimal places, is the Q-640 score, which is 21.92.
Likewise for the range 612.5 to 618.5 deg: 21.44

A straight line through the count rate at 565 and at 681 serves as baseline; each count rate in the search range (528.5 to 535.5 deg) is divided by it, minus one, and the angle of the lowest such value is 534 deg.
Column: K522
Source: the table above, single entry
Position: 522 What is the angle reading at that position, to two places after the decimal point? 14.54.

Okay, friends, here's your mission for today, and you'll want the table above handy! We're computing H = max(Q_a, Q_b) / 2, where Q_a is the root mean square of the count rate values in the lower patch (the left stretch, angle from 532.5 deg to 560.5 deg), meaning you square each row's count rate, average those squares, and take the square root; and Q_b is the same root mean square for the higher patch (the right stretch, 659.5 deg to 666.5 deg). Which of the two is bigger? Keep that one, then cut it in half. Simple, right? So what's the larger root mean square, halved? 15.0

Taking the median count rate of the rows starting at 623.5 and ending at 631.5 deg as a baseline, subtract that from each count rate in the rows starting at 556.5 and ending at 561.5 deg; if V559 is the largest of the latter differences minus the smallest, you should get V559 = 1.2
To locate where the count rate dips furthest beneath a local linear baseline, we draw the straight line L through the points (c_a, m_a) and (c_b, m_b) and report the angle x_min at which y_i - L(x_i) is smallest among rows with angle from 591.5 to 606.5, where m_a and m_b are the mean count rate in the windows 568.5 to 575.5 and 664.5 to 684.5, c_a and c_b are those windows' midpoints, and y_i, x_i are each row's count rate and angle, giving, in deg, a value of 600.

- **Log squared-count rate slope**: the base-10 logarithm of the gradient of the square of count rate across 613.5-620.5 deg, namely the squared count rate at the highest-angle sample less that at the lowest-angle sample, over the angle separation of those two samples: 1.10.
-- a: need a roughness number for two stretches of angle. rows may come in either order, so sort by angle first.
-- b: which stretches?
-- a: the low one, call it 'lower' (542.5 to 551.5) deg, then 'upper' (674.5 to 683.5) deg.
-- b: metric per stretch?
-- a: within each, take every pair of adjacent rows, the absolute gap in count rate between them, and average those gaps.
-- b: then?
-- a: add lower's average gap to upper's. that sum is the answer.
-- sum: 1.3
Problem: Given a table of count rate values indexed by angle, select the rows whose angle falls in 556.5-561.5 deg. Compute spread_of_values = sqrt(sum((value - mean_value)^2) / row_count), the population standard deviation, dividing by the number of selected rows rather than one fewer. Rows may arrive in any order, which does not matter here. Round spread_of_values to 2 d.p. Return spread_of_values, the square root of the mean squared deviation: 0.38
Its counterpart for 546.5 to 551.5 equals 0.30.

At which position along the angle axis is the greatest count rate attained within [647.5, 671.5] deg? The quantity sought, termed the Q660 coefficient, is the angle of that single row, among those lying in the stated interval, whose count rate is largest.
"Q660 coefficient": 655 deg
